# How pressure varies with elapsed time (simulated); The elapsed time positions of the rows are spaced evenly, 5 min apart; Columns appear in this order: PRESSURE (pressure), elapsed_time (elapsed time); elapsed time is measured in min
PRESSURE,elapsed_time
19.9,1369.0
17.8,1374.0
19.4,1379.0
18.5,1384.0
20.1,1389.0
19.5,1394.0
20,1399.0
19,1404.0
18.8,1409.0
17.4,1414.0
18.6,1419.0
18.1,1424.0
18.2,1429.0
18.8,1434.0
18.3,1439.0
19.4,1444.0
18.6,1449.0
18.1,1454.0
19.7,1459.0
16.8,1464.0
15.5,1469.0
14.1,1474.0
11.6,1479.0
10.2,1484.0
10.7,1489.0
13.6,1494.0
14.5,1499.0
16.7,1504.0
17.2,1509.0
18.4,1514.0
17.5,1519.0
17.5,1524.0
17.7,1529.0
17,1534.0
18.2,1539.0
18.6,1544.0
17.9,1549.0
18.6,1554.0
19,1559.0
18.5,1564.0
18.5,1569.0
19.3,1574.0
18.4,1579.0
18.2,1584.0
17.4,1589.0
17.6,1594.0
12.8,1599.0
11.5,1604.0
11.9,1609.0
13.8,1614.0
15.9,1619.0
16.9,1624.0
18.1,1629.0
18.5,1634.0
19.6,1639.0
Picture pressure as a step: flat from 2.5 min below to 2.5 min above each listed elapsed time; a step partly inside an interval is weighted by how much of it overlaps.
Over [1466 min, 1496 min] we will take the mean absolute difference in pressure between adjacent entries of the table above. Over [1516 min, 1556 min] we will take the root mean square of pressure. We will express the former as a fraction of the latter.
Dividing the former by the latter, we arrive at 0.10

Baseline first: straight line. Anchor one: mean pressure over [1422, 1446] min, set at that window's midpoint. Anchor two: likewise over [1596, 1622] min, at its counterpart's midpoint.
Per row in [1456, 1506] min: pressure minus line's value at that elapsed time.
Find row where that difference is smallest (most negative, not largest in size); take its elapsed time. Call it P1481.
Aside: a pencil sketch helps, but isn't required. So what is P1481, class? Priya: 1484.0 min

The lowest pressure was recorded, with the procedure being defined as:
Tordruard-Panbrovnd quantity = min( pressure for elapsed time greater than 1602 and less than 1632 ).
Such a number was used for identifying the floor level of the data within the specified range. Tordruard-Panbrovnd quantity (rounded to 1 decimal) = 11.5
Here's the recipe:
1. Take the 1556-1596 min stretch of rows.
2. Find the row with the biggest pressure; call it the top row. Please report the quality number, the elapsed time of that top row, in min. 1574.0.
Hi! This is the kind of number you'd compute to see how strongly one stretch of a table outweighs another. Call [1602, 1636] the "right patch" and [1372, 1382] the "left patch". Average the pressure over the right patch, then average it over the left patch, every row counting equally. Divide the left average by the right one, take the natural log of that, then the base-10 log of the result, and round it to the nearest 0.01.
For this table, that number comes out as -0.70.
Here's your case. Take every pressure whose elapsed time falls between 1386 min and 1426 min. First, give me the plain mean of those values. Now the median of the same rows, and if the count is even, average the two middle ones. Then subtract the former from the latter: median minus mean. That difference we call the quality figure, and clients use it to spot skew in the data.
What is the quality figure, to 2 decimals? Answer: -0.04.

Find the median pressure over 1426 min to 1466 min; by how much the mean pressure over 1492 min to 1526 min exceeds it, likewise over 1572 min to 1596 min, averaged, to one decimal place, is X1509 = -1.1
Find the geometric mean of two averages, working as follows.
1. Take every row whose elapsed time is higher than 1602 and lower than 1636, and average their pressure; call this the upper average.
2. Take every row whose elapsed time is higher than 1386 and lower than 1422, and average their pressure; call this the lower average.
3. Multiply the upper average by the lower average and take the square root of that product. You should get 17.0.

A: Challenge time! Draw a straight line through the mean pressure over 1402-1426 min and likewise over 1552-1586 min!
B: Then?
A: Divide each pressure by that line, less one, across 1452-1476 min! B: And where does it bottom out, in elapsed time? 1474.0 min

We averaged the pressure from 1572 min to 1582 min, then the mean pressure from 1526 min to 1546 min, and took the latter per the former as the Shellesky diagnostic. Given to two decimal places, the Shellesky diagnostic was 0.95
